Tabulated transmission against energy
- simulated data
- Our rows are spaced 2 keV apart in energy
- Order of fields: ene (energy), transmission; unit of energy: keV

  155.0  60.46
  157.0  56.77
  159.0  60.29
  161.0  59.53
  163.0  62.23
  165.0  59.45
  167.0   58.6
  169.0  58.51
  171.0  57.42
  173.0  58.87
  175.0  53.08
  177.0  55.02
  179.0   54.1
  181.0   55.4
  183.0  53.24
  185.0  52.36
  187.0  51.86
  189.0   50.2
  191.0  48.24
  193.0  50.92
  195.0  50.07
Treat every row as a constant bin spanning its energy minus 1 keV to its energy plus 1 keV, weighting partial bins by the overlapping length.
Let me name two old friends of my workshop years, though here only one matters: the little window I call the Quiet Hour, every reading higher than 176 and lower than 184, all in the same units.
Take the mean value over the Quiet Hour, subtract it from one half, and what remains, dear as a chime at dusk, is -54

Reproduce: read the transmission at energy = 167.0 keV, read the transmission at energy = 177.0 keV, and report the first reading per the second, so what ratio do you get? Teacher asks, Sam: 1.065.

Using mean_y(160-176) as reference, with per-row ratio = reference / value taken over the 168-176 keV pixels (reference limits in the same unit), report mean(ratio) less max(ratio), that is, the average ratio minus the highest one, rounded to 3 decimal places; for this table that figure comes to -0.073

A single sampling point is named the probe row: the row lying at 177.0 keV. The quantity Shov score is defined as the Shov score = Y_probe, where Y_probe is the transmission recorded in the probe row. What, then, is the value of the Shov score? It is 55.02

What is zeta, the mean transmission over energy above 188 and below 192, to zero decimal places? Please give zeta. 49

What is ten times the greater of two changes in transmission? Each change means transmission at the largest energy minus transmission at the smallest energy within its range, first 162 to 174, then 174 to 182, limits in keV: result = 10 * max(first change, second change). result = 23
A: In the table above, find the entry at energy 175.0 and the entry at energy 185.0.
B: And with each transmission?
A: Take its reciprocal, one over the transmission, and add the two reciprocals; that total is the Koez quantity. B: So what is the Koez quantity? 0.0379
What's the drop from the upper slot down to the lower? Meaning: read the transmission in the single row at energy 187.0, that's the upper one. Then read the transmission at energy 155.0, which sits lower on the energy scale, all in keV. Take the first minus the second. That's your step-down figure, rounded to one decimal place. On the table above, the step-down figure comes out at -8.6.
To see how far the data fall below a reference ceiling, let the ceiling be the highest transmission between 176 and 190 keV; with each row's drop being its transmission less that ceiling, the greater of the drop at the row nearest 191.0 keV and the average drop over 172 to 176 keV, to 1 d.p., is 0.6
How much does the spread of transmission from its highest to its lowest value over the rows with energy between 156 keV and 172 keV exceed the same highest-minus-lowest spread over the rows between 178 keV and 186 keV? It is 2.4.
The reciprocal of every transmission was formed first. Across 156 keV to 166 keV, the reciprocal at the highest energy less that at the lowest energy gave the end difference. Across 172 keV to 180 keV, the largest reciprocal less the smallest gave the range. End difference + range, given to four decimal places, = 0.0011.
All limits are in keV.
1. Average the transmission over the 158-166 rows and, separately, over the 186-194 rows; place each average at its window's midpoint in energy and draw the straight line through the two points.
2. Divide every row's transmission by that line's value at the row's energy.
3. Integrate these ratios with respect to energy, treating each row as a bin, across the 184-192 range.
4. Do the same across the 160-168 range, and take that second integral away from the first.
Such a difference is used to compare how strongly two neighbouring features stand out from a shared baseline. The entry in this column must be -0.098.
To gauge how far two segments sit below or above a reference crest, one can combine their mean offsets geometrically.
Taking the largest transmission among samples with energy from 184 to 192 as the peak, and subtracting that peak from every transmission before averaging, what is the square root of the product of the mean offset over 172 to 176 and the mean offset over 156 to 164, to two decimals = 5.15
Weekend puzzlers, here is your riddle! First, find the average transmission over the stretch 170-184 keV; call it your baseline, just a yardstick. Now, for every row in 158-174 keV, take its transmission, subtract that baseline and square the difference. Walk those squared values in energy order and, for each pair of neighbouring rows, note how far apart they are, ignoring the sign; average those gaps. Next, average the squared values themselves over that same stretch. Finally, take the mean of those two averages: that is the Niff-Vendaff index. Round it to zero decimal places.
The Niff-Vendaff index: 15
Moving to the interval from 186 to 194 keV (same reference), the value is 25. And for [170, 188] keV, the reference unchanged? 5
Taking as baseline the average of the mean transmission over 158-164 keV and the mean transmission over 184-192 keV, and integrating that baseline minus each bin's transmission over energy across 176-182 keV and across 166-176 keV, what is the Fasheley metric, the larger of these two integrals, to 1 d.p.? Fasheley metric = 5.0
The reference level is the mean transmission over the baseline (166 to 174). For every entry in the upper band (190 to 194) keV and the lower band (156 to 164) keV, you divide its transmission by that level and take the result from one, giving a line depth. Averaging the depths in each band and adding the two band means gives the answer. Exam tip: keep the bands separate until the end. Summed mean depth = 0.13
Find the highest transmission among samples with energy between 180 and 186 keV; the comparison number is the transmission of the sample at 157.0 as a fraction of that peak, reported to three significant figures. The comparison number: 1.02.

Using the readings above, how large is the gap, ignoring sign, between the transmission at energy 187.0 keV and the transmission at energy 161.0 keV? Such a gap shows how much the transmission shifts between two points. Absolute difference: 7.7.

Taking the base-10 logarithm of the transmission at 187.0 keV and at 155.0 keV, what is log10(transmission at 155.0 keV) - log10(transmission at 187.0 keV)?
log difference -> 0.067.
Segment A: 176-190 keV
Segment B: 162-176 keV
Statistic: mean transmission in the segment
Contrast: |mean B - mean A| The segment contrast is 5.1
